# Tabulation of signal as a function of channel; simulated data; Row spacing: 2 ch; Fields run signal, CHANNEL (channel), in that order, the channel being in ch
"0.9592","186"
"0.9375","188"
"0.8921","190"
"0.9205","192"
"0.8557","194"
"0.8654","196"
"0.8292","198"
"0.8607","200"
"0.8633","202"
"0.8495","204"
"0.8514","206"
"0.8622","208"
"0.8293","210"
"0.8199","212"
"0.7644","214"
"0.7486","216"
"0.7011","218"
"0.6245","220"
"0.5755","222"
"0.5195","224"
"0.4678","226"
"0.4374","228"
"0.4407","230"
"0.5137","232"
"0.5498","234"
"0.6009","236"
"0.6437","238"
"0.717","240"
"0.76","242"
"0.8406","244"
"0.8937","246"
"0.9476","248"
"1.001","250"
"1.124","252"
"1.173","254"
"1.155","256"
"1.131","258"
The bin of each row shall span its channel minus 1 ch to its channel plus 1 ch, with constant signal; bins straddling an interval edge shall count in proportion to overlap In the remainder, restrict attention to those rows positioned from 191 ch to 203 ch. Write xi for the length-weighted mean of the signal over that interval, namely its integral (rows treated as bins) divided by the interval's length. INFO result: 0.87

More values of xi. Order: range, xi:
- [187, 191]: 0.91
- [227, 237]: 0.51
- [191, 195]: 0.89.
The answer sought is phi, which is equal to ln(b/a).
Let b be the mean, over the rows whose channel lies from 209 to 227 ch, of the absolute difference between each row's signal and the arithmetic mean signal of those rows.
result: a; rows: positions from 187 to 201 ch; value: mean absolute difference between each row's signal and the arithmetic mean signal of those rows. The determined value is 1.3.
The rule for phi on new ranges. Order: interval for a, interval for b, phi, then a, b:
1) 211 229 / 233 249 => 0.0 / 0.12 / 0.12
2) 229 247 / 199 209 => -3.1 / 0.12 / 0.01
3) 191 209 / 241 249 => 1.5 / 0.01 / 0.06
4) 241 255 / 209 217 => -1.2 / 0.12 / 0.03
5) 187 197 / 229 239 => 0.7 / 0.03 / 0.06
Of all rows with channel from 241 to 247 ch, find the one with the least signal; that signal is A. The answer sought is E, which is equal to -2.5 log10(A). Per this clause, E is 0.30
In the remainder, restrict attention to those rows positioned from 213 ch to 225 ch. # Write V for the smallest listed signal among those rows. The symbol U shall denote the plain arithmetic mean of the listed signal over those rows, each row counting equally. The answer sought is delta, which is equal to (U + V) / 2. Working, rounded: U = 0.66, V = 0.5195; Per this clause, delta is 0.6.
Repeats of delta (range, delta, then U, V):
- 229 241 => 0.5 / 0.58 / 0.4407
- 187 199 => 0.9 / 0.88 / 0.8292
